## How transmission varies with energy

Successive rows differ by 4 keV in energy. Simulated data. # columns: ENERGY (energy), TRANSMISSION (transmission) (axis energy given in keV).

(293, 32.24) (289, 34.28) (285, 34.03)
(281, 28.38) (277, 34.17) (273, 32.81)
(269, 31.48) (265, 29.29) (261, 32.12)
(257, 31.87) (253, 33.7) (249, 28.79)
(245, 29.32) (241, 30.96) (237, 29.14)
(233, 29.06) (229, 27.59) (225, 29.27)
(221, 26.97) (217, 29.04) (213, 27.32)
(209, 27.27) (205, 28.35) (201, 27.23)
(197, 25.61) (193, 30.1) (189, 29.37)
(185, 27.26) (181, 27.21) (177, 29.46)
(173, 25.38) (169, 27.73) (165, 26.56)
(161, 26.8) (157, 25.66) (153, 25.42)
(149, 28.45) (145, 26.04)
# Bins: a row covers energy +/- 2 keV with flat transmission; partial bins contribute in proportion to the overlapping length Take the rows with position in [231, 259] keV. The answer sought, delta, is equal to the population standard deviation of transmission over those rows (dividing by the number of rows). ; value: 1.7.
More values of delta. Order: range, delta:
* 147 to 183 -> 1.3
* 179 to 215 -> 1.3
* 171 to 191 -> 1.5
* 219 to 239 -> 0.9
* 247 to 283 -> 2.0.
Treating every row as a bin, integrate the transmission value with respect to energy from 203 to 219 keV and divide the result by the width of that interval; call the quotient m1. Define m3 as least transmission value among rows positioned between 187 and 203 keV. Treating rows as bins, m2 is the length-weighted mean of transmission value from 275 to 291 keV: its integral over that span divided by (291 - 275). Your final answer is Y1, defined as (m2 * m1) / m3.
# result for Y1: 35.8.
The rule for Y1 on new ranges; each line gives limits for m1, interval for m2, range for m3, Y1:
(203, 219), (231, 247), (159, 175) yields 32.7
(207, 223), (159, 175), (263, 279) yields 25.1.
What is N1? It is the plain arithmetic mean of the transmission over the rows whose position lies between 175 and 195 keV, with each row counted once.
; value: 28.7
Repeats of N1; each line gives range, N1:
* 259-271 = 31.0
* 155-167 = 26.3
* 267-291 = 32.5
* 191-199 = 27.9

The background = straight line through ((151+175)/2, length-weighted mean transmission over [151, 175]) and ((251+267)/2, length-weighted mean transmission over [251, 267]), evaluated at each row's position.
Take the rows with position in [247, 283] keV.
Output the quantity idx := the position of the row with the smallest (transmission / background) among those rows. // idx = 281 keV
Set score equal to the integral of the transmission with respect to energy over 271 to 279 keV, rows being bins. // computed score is 268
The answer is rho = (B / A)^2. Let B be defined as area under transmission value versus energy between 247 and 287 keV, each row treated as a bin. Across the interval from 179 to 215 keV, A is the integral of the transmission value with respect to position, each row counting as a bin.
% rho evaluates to 1.61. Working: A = 999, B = 1267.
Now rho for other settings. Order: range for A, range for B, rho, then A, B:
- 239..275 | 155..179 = 0.33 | 1121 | 646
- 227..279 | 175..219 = 0.59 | 1601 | 1233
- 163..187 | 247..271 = 1.31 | 654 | 749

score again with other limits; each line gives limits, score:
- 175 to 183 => 227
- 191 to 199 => 223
